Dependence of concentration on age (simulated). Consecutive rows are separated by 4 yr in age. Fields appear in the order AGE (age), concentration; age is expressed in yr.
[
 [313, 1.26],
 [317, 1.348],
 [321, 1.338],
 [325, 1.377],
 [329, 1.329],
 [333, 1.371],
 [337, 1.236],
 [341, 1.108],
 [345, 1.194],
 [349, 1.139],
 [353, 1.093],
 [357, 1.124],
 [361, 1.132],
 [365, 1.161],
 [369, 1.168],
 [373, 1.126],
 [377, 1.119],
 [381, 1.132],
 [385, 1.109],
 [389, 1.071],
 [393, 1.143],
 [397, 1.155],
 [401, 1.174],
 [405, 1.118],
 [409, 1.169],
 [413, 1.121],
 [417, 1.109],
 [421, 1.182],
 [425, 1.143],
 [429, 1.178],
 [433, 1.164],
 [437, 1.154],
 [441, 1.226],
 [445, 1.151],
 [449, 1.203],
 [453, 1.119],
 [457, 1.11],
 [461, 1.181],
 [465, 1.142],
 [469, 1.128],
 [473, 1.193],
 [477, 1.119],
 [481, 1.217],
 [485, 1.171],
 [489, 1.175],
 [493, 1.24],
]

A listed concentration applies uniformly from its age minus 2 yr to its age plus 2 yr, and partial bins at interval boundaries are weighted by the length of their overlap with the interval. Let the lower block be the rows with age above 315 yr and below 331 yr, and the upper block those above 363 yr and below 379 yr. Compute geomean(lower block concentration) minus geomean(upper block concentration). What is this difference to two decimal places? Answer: 0.20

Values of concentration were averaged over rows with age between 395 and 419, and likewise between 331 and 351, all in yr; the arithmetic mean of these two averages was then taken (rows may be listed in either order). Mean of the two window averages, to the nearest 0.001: 1.175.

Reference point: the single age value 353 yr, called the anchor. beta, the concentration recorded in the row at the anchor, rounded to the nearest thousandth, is 1.093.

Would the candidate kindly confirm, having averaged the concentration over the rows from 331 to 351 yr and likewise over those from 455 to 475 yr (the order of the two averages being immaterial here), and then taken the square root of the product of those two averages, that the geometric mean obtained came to 1.18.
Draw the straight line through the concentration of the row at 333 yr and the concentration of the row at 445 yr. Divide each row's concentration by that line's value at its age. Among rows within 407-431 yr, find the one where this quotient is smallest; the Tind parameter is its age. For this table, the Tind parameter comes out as 417 yr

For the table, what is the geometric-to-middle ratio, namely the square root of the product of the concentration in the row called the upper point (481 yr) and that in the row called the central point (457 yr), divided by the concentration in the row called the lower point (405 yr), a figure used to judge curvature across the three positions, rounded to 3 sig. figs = 1.04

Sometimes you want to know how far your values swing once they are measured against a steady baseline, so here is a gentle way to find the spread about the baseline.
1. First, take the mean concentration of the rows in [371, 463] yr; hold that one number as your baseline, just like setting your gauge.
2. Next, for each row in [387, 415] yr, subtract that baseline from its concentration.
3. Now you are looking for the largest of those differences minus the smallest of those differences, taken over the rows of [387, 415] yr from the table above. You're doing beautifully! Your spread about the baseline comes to 0.103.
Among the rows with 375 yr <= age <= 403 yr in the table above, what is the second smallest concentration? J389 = 1.109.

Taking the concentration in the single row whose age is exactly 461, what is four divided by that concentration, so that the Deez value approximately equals 3.39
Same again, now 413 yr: 3.57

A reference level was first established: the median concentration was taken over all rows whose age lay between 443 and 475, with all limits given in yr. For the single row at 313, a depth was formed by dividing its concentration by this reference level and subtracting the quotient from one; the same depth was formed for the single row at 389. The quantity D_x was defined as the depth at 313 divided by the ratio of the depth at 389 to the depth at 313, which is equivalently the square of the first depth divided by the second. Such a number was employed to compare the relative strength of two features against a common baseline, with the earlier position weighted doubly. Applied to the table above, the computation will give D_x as 0.15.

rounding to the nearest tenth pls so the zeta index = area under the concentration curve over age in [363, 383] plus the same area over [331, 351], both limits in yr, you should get 47.0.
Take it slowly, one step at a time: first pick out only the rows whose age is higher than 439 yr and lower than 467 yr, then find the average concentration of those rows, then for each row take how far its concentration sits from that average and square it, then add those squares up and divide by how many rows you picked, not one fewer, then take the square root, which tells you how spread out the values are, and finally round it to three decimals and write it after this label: 0.040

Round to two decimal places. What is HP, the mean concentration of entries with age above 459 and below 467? 1.16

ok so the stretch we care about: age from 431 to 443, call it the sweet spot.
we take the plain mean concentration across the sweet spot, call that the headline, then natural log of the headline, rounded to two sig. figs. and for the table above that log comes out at 0.17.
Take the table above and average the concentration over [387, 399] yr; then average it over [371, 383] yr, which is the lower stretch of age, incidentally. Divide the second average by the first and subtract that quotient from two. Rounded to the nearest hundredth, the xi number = 1.00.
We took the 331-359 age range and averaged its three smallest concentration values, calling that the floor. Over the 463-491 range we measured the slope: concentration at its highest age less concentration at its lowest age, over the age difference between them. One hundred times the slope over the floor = 0.12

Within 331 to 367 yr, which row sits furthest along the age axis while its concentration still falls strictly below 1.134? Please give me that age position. 361 yr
